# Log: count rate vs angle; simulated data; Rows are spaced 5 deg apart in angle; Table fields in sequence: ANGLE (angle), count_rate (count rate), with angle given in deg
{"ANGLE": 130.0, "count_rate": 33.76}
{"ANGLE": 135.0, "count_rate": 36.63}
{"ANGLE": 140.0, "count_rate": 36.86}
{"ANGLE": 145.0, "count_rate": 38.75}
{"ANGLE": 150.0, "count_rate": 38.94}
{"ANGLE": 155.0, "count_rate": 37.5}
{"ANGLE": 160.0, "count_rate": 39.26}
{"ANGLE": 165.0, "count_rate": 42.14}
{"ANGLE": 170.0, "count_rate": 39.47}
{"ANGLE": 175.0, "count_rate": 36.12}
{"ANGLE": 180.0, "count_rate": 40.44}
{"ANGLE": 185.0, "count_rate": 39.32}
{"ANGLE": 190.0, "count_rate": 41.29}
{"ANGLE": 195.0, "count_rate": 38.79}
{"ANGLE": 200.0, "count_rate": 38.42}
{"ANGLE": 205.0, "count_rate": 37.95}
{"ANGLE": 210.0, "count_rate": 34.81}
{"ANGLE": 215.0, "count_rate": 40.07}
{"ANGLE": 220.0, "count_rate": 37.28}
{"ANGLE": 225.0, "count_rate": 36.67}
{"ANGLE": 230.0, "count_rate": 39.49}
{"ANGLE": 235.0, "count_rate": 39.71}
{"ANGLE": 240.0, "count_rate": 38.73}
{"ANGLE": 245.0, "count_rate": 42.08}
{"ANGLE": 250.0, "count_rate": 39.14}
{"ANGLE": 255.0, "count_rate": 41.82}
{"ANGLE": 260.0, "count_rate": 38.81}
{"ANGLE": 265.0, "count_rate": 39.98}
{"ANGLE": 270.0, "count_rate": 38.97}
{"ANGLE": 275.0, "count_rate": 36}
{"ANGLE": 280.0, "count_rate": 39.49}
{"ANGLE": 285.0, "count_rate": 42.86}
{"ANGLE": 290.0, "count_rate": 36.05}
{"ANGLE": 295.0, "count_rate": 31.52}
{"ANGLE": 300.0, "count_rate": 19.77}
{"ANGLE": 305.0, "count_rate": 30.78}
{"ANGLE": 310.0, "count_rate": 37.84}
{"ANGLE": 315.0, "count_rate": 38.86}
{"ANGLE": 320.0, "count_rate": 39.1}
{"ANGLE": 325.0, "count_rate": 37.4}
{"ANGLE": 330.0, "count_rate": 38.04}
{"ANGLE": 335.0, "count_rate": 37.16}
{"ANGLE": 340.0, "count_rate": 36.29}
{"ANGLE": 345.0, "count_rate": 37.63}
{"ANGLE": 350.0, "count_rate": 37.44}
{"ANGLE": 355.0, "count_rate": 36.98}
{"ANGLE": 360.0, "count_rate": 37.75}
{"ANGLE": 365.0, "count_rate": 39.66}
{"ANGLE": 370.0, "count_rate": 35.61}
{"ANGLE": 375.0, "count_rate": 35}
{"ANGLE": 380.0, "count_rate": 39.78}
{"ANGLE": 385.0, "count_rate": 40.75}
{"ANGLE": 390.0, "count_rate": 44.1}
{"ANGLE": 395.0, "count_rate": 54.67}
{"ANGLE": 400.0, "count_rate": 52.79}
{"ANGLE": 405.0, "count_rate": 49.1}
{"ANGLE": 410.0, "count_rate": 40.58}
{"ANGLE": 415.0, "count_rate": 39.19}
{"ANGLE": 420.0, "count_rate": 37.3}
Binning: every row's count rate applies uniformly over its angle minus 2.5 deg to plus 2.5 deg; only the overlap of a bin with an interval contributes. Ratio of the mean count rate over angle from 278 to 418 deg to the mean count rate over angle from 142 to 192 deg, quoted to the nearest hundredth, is 0.99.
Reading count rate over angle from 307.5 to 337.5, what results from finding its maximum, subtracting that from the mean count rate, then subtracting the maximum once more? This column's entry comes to -40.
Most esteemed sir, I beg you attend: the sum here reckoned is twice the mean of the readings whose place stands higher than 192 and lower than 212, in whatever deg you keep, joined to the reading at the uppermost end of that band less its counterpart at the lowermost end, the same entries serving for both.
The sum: 71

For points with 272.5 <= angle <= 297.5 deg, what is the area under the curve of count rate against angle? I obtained 930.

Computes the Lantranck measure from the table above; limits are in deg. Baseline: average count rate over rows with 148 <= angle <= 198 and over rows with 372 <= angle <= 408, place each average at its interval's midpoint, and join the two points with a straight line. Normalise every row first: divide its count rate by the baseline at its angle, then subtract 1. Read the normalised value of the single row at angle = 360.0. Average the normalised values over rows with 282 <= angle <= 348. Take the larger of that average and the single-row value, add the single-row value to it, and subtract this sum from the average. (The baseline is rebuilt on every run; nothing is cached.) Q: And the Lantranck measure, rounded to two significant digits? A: 0.12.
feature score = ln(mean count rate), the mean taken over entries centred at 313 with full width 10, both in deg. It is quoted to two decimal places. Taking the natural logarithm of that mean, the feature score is 3.65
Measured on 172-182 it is 3.64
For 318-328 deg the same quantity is 3.64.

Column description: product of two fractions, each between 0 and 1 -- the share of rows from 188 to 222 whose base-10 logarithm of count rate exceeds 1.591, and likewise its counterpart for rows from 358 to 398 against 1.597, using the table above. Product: 0.18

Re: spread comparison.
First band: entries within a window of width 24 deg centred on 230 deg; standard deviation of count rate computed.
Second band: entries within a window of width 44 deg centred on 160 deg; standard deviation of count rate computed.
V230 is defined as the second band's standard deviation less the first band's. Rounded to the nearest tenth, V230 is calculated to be 0.5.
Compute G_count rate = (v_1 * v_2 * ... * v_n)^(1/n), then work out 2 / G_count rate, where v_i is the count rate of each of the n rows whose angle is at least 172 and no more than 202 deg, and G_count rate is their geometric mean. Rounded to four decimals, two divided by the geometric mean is 0.0512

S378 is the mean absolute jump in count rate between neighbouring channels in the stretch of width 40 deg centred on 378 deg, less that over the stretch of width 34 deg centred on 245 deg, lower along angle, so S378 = 1.6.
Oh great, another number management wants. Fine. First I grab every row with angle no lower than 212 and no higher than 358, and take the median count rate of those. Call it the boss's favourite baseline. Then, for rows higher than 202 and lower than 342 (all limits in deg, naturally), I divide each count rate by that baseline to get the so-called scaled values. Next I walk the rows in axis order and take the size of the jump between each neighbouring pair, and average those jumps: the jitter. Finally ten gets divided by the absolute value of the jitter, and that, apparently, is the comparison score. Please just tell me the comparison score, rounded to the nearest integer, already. 119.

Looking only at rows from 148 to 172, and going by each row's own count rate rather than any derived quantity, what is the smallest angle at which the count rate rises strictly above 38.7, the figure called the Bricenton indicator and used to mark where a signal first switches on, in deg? 150.0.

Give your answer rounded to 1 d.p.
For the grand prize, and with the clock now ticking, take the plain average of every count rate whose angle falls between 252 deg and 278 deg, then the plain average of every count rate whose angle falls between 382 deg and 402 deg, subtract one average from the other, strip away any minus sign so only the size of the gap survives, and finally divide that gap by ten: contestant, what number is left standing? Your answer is 0.9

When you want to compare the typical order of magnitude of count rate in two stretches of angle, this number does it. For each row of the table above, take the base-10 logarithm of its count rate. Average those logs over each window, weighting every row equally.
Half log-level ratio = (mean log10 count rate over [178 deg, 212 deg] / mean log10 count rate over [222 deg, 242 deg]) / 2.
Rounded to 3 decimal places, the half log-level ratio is 0.500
